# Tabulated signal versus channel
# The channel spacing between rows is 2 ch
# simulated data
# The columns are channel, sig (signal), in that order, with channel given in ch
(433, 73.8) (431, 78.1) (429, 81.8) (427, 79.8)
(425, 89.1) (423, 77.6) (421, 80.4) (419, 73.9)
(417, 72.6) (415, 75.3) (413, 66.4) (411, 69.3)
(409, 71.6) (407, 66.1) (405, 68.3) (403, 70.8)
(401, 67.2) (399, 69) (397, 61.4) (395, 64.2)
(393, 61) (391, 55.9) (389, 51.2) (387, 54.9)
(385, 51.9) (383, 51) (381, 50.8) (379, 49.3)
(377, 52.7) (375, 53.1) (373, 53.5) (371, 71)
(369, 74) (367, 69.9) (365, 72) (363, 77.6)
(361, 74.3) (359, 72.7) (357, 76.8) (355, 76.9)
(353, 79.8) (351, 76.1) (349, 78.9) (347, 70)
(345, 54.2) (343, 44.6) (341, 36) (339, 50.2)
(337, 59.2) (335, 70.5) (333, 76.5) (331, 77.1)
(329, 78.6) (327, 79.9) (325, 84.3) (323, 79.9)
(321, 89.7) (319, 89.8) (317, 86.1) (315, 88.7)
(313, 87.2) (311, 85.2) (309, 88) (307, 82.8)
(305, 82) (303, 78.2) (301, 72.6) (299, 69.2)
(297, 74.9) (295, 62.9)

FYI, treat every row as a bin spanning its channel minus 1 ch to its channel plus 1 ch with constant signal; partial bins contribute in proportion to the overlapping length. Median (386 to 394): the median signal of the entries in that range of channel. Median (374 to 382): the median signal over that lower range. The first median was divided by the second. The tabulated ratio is 1.1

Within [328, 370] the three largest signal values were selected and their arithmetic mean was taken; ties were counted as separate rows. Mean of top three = 79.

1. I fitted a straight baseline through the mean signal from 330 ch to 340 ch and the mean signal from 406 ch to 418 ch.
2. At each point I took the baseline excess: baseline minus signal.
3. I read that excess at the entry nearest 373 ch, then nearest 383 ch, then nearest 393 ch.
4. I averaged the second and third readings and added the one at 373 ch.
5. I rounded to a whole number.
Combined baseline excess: 28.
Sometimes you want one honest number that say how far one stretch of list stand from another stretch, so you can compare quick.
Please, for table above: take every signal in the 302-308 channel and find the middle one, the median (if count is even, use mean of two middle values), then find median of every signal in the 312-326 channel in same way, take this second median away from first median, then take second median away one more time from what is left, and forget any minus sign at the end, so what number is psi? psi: 92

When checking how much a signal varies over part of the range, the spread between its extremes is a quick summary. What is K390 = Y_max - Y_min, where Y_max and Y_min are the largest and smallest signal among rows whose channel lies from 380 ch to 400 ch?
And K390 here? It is 18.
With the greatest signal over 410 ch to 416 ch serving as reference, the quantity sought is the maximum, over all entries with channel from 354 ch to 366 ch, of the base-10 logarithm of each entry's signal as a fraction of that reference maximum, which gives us 0.01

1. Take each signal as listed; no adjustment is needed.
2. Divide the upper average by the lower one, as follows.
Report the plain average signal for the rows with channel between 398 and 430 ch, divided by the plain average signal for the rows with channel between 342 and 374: 1.05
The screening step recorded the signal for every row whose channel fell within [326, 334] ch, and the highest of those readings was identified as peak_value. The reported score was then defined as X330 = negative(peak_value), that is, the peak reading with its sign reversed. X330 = -80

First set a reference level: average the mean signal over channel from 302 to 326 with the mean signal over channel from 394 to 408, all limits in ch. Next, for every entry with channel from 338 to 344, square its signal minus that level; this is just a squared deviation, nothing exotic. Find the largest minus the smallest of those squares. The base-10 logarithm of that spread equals 2.97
